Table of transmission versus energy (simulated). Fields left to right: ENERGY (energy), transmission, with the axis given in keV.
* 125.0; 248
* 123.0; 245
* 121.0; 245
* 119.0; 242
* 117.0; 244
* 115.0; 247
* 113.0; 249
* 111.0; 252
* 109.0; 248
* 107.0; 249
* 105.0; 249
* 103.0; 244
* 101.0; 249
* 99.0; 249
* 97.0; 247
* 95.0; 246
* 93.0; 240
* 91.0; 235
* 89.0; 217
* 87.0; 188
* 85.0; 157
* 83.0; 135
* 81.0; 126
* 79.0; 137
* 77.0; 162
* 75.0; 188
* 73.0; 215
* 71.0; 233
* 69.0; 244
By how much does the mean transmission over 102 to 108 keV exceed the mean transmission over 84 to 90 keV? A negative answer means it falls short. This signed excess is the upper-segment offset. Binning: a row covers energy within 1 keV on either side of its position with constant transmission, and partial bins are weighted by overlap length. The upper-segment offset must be 60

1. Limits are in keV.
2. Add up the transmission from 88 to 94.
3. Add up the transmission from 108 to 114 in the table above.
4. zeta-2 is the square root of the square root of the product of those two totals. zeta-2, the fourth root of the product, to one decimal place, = 26.8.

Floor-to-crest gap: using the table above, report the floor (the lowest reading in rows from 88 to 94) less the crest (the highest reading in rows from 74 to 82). 29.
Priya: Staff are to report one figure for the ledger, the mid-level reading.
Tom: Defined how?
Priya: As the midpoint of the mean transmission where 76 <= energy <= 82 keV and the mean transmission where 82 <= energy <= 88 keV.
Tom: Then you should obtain 151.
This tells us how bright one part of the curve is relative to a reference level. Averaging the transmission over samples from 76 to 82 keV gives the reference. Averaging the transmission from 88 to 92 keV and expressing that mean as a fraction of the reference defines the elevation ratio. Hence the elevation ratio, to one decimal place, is 1.6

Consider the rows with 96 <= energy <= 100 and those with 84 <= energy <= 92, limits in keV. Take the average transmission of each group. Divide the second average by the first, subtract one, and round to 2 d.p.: -0.20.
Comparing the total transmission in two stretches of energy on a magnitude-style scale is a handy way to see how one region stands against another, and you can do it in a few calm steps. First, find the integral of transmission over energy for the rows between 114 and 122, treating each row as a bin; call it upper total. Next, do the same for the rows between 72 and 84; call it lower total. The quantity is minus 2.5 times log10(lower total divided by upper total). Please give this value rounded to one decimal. 0.0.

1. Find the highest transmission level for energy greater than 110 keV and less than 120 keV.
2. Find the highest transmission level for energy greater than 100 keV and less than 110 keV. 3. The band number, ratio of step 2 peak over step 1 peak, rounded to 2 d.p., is 0.99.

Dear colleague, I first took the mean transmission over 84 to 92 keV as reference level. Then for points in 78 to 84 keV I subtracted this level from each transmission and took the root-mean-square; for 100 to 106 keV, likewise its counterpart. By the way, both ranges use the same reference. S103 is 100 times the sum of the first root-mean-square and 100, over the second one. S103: 346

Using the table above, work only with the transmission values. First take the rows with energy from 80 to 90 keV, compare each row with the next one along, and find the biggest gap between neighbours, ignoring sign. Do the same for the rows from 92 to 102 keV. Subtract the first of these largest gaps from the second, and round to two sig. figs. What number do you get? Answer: -25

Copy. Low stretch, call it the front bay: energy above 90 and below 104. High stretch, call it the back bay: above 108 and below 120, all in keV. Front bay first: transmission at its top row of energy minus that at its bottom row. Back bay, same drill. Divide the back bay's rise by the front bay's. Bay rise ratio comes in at -0.67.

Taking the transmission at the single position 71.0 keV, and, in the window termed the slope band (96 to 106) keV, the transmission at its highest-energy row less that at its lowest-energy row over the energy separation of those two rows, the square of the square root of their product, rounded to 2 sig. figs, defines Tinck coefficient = 58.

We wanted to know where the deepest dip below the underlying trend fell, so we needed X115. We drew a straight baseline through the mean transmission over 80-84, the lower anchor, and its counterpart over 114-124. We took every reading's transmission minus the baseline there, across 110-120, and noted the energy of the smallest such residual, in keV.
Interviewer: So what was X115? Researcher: 119.0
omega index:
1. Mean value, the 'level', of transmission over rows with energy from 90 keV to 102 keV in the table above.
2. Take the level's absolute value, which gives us 244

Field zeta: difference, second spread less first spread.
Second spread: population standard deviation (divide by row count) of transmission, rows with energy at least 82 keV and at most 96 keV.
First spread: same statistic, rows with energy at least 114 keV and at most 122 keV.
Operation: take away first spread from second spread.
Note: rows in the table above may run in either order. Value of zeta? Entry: 39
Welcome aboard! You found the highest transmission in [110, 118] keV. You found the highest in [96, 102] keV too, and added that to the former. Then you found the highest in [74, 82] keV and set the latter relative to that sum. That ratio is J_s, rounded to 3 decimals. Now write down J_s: 0.375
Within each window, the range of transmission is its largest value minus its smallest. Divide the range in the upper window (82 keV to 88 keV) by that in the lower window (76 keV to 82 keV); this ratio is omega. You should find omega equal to 1.5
